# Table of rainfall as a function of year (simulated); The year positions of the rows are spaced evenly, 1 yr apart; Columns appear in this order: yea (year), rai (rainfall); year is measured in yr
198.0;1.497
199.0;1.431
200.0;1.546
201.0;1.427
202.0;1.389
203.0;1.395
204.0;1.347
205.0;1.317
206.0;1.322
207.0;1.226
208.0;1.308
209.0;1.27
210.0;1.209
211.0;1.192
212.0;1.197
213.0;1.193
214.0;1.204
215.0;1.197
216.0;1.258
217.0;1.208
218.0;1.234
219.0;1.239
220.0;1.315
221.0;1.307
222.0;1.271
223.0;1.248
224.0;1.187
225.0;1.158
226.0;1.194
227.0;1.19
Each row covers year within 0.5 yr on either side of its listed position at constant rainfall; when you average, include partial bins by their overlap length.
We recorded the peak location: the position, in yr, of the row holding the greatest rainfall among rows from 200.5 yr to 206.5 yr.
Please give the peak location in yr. 201.0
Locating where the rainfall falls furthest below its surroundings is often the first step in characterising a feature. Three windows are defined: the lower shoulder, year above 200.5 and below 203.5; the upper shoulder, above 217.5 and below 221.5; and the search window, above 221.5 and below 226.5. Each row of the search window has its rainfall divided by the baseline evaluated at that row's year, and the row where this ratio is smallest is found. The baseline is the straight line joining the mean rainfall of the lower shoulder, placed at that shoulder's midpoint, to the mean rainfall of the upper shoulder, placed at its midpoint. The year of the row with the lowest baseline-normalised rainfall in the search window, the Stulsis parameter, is 225.0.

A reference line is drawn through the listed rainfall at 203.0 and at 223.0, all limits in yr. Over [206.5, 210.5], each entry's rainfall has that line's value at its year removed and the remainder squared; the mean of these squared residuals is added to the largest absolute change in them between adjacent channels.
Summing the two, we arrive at 0.029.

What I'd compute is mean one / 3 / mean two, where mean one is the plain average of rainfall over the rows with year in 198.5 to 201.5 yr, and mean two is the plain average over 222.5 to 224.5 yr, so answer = 0.402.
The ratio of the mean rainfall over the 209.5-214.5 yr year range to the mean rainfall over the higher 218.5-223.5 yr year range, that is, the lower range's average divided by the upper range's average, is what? 0.94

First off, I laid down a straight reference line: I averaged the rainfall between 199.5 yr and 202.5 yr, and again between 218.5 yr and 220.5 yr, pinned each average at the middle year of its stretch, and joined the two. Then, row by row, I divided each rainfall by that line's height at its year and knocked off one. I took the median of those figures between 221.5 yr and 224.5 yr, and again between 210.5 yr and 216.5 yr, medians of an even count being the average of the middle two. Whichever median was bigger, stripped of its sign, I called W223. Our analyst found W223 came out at 0.00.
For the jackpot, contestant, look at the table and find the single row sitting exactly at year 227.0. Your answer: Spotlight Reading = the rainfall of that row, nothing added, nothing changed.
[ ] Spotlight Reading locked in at 1.19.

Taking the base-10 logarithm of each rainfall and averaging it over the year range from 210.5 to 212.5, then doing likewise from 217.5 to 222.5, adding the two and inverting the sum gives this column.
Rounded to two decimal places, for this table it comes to 5.50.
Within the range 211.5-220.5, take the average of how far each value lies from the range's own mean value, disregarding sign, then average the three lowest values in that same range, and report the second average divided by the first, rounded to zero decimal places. 39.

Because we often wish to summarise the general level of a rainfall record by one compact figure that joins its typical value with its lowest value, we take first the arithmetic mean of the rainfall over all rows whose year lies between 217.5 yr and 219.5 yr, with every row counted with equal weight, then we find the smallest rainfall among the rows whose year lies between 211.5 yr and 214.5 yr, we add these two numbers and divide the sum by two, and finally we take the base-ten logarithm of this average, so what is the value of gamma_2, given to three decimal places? 0.084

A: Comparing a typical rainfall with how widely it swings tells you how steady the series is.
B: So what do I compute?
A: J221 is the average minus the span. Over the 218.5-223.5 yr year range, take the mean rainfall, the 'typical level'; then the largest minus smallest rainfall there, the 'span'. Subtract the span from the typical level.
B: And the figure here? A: 1.200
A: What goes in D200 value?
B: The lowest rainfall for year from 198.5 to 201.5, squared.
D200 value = 2.04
